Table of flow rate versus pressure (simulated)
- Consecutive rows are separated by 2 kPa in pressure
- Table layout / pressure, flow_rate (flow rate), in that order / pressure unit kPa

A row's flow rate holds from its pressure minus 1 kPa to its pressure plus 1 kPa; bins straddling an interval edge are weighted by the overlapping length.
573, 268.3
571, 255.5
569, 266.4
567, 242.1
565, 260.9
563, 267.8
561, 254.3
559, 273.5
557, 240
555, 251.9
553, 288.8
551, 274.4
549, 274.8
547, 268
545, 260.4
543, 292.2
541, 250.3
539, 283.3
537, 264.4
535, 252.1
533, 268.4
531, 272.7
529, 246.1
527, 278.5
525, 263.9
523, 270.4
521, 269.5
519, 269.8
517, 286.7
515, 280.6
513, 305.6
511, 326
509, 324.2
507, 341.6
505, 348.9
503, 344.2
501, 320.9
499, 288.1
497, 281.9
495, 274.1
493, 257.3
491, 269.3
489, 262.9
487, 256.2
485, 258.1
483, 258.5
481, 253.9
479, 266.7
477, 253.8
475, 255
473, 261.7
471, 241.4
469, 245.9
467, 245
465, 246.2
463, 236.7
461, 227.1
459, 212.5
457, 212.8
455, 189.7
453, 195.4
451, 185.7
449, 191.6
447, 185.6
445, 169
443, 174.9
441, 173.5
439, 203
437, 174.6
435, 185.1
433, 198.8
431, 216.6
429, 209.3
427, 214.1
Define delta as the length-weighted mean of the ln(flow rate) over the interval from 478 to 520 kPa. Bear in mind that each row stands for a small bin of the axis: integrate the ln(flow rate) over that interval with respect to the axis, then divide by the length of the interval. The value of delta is 5.66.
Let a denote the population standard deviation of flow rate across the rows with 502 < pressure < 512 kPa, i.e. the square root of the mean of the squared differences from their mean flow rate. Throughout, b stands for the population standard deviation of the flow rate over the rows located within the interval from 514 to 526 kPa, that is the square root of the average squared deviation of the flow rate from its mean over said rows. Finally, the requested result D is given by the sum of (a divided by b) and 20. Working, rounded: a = 10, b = 8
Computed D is 21.3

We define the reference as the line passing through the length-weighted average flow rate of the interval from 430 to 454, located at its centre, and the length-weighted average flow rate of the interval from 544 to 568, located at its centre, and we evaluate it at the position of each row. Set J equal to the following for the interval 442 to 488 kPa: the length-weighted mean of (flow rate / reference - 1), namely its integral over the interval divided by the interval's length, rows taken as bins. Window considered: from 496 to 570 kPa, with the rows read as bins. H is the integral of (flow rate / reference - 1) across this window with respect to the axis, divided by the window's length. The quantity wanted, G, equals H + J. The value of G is 0.25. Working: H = 0.14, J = 0.11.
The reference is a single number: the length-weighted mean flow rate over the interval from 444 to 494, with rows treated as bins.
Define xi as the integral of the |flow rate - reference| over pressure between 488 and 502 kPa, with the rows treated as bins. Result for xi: 640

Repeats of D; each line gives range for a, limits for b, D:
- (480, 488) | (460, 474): 20.2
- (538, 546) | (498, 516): 20.7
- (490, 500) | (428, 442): 20.7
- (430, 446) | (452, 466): 20.8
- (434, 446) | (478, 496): 21.8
